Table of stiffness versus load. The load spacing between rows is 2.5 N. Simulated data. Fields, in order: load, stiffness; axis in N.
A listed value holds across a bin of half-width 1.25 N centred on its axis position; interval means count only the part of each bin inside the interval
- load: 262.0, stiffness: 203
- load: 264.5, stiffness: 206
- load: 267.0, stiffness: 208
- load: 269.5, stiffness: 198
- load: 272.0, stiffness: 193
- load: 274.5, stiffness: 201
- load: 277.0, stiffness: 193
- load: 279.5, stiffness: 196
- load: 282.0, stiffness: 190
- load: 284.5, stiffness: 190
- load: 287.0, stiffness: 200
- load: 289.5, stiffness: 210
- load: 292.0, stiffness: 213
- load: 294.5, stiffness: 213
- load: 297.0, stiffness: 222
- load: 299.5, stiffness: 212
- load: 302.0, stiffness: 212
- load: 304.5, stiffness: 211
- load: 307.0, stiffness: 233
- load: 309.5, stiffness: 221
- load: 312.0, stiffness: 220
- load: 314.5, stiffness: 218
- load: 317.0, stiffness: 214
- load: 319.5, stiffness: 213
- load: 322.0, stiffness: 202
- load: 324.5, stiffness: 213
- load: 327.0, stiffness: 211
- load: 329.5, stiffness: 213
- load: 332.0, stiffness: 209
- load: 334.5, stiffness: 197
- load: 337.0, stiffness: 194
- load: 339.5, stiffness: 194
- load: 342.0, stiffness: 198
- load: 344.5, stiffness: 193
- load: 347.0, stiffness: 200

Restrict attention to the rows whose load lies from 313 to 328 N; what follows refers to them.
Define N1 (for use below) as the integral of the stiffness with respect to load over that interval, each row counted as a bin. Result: 3180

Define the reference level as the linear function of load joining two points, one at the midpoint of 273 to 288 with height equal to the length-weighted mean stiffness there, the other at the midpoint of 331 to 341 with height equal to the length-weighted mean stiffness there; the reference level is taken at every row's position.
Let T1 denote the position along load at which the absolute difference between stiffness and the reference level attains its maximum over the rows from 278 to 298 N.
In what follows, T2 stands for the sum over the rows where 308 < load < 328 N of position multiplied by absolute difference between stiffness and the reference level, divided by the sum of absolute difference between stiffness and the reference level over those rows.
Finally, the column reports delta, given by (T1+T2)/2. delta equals 306.9 N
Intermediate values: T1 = 297.0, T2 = 316.7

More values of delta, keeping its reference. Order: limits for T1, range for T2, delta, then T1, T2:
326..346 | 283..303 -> 312.3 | 329.5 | 295.0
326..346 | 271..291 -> 306.6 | 329.5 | 283.8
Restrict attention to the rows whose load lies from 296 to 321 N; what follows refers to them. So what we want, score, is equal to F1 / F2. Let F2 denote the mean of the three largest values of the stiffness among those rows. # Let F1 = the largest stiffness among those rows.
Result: 1.03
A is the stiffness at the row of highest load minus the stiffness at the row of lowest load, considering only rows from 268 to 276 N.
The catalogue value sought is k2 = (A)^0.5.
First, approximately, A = 3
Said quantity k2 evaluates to 1.7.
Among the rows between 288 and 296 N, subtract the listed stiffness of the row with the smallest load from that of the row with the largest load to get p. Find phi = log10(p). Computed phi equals 0.48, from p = 3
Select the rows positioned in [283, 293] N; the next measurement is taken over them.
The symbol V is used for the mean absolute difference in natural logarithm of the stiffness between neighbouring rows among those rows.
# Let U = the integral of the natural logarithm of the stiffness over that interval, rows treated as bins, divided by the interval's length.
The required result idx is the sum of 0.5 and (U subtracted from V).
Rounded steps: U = 5.31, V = 0.038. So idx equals -4.77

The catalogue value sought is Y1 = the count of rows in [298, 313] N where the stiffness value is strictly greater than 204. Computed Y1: 6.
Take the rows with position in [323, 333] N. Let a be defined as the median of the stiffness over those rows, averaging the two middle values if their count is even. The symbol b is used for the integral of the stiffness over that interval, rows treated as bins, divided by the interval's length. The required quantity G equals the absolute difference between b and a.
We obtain 0.7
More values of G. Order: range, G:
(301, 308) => 6.4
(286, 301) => 0.6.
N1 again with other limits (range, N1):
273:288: 2923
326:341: 3042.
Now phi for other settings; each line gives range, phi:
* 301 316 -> 0.78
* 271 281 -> 0.48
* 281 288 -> 1.00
